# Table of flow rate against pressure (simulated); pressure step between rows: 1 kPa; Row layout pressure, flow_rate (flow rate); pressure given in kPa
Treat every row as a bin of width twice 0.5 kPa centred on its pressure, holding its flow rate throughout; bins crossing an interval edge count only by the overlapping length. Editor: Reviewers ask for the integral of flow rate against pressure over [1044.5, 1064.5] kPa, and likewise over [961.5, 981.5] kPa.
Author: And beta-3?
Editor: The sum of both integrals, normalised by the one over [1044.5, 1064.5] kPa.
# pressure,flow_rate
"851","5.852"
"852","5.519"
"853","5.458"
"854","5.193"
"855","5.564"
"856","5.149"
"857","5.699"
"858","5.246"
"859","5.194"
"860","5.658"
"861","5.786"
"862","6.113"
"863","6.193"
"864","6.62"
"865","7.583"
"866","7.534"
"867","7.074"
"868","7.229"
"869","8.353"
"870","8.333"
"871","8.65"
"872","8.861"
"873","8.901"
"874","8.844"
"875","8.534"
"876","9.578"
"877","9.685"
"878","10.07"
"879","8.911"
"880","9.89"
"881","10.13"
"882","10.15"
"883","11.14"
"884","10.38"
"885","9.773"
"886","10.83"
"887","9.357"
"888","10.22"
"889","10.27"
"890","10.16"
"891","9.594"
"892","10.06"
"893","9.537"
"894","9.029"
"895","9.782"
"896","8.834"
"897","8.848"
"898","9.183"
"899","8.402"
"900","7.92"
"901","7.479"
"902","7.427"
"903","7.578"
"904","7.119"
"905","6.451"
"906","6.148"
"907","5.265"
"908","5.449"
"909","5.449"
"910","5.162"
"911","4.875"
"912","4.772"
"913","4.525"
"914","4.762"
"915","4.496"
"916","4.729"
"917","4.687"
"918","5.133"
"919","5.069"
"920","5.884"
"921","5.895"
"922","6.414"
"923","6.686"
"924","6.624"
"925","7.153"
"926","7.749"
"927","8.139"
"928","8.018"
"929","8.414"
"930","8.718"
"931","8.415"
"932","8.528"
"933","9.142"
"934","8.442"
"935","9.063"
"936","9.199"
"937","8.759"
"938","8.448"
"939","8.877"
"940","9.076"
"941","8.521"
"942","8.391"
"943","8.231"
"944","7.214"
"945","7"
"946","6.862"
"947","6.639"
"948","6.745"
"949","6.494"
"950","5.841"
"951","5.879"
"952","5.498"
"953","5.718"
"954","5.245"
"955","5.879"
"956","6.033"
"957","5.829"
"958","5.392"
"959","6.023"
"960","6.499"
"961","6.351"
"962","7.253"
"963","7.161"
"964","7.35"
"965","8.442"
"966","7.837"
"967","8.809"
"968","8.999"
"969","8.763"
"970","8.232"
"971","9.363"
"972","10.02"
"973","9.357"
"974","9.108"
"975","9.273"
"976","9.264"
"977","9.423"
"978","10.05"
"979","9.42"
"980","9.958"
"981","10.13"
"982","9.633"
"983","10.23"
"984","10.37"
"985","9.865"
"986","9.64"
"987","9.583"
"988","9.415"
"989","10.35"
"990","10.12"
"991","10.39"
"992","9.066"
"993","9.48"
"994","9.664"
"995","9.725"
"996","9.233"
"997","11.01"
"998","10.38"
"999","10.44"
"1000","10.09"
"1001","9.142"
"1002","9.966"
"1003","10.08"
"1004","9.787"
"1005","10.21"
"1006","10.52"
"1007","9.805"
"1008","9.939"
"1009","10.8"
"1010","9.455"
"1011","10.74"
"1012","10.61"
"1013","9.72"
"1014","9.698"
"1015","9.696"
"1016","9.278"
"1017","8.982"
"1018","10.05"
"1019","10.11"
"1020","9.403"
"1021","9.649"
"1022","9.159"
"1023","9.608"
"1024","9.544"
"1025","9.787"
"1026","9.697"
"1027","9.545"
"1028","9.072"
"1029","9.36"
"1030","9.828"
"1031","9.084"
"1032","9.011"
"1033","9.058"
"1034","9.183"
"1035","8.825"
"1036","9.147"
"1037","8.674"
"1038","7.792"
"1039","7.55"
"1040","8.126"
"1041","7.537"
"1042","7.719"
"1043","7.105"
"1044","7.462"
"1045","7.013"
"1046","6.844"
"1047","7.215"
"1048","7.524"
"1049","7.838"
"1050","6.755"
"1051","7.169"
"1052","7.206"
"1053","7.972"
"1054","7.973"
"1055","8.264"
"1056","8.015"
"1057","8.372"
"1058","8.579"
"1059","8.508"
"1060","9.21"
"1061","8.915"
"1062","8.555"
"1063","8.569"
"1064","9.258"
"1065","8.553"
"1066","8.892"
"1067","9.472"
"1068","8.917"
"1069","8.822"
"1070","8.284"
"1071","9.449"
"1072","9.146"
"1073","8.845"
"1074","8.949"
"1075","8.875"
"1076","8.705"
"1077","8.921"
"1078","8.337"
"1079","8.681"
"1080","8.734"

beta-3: 2.12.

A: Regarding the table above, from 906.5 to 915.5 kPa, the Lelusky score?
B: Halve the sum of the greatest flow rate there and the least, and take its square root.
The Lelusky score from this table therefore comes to 2.2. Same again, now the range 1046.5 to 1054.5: 2.7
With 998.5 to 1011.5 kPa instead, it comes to 3.2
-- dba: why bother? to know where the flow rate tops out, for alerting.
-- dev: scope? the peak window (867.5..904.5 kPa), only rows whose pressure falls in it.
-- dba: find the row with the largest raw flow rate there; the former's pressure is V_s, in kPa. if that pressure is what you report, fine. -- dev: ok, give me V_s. 883 kPa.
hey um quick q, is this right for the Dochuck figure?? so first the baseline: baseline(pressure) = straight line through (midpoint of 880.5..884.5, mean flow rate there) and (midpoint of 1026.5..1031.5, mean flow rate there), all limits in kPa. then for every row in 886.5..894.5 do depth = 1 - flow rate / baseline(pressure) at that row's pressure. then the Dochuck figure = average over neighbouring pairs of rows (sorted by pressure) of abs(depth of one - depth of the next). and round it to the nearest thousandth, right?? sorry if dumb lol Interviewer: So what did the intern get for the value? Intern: 0.042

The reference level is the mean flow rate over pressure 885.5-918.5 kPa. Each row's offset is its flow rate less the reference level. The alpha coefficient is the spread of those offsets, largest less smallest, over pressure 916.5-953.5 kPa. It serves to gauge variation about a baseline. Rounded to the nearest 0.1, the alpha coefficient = 4.5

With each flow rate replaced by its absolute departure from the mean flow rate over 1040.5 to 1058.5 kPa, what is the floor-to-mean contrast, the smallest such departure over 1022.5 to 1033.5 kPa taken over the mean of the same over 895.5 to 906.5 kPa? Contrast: 1.8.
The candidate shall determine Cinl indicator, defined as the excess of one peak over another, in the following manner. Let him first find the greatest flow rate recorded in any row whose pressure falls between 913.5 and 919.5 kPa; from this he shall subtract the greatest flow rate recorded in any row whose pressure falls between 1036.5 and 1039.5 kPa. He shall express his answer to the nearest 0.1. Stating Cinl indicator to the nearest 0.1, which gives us -3.5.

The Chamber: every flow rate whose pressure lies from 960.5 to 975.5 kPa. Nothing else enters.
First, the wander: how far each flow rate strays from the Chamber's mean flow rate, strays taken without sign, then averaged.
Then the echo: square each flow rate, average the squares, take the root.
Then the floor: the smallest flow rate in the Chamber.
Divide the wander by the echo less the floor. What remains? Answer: 0.40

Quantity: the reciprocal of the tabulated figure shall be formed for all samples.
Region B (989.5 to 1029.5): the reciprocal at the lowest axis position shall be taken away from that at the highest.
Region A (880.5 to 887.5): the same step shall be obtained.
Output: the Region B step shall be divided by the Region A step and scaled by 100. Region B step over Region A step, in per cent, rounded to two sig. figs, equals 98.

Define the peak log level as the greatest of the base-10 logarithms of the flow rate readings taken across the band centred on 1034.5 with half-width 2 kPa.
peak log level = 0.96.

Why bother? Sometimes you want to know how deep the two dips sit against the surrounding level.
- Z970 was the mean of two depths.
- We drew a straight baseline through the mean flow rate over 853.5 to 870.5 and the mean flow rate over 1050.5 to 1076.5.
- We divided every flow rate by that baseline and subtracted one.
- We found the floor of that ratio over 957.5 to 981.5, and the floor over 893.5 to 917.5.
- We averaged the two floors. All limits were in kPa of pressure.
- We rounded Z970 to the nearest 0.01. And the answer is -0.31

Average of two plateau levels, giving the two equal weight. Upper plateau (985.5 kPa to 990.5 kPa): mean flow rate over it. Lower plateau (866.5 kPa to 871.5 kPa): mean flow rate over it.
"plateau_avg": 8.9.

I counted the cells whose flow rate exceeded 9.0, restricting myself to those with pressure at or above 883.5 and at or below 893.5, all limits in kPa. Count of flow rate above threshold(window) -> 10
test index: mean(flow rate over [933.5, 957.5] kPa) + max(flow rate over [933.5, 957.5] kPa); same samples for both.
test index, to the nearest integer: 16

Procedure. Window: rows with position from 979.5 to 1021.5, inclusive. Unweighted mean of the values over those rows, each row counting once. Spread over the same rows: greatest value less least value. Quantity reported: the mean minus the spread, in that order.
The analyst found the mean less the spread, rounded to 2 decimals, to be 7.89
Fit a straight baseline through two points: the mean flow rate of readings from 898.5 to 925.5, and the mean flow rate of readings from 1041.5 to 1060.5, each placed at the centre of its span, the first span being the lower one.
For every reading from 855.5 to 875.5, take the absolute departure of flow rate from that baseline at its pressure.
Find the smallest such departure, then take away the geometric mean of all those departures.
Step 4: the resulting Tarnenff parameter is -1.0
